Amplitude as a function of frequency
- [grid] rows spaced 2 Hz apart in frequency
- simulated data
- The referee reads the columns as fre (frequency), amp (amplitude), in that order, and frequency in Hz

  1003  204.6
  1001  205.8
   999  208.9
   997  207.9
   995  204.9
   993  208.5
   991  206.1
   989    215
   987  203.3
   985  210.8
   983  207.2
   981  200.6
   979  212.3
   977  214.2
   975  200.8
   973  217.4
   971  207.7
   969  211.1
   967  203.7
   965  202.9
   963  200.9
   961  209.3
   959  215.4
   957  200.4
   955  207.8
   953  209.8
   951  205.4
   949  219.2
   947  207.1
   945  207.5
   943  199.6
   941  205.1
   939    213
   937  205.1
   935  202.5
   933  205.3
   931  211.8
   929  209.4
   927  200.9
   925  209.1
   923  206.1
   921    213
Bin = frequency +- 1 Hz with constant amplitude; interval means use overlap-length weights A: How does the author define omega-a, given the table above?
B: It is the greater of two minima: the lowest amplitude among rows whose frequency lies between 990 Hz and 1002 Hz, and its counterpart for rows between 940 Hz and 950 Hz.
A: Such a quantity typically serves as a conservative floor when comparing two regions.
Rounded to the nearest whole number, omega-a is 205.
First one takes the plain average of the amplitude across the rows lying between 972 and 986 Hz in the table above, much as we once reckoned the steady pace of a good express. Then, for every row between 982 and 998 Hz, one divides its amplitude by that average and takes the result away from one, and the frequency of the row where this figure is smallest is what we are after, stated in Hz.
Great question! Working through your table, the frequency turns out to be 989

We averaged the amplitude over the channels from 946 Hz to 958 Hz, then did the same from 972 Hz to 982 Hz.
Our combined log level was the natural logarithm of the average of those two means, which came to 5.34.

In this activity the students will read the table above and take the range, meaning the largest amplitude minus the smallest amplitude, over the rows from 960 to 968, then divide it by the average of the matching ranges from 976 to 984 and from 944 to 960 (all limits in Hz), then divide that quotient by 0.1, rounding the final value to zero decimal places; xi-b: 5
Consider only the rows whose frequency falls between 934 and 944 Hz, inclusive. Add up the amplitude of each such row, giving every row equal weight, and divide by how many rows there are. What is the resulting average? 205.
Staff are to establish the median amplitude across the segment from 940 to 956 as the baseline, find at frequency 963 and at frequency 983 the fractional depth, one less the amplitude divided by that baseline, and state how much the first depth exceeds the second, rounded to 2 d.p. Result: 0.03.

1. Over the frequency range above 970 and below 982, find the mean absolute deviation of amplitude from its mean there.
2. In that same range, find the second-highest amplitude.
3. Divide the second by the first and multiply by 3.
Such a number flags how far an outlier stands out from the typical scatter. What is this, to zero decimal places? 111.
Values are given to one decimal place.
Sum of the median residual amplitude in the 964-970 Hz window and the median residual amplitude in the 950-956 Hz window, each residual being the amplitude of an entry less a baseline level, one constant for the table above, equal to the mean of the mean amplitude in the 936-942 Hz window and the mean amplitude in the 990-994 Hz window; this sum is -3.5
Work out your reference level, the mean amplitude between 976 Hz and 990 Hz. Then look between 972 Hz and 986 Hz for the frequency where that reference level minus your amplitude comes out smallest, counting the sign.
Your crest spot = 973 Hz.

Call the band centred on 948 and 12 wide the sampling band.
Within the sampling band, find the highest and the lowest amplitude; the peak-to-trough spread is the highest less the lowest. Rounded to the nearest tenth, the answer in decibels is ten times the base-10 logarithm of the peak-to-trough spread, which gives 12.9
